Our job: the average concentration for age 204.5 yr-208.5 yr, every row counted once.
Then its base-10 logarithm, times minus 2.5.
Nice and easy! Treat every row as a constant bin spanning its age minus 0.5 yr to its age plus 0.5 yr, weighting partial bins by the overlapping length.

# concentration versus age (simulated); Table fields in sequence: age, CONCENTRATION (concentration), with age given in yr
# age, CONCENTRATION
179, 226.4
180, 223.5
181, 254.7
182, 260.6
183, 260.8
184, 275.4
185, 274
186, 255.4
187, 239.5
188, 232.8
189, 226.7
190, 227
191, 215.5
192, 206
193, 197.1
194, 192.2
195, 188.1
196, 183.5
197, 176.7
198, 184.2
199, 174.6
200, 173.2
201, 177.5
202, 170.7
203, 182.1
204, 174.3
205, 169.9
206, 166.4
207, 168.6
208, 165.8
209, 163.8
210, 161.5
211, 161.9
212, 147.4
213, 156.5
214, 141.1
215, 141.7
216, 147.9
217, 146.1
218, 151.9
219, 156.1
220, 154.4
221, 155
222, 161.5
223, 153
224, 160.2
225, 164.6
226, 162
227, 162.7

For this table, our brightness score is -5.56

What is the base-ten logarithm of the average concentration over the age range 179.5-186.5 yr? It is 2.41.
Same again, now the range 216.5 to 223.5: 2.19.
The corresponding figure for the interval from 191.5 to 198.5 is 2.28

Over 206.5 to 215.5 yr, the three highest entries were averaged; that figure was 166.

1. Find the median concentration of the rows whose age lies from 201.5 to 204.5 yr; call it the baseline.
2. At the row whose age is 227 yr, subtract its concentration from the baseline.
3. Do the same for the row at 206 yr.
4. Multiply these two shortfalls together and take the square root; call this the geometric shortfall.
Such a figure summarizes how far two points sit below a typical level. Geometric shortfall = 10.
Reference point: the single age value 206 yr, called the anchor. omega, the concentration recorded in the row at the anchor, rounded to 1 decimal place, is 166.4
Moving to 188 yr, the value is 232.8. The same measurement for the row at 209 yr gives 163.8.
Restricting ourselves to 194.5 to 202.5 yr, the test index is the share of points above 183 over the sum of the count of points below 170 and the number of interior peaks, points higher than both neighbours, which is 0.19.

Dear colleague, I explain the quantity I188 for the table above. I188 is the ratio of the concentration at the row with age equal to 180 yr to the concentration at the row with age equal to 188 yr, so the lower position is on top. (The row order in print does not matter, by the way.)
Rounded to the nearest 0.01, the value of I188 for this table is 0.96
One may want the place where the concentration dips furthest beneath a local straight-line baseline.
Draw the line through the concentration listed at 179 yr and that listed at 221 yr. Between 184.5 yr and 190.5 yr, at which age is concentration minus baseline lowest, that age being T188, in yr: 189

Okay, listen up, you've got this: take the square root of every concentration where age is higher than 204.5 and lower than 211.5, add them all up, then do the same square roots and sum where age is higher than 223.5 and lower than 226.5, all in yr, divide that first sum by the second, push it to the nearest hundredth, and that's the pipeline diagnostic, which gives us 2.36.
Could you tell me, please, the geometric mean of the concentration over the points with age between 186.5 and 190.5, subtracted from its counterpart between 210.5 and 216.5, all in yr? -82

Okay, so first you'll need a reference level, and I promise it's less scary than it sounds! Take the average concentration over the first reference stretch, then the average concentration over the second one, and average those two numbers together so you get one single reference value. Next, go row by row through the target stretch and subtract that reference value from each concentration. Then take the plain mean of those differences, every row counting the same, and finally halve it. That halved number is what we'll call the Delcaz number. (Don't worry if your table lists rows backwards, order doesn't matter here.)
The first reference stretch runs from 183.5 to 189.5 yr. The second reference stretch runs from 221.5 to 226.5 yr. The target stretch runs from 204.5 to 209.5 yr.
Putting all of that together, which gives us -19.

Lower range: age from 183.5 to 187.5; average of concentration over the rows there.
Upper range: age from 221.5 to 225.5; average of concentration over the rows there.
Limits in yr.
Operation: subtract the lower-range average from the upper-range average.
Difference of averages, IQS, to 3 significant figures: -101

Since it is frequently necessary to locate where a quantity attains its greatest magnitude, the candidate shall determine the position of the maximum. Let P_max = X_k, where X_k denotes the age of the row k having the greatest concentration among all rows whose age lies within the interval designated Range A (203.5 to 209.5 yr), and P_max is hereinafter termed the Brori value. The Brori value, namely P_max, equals 204 yr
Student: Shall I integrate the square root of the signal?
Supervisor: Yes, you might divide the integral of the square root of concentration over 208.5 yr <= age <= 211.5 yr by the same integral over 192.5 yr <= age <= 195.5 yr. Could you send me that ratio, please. 0.92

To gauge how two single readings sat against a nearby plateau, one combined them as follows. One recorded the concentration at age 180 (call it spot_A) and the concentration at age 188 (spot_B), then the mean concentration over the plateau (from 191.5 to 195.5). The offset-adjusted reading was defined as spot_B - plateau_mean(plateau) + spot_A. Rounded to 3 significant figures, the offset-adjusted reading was 260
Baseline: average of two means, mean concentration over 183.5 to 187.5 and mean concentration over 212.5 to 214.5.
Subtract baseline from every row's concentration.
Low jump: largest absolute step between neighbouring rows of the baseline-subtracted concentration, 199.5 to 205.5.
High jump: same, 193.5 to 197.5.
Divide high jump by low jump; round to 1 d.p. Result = 0.6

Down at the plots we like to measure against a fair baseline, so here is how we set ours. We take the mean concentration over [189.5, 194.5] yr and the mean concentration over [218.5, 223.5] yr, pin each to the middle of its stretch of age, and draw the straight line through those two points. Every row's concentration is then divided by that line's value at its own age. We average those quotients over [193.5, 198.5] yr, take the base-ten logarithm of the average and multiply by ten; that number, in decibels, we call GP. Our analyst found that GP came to -0.35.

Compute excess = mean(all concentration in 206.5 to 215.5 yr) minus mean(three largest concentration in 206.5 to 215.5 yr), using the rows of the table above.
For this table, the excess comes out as -9.6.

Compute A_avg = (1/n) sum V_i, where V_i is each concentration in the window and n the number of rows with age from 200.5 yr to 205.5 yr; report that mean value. 175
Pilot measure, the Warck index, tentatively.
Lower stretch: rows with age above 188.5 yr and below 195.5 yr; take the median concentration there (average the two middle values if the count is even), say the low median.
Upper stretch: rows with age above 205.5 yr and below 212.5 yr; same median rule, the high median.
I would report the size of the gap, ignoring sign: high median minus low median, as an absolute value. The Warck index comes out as 42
